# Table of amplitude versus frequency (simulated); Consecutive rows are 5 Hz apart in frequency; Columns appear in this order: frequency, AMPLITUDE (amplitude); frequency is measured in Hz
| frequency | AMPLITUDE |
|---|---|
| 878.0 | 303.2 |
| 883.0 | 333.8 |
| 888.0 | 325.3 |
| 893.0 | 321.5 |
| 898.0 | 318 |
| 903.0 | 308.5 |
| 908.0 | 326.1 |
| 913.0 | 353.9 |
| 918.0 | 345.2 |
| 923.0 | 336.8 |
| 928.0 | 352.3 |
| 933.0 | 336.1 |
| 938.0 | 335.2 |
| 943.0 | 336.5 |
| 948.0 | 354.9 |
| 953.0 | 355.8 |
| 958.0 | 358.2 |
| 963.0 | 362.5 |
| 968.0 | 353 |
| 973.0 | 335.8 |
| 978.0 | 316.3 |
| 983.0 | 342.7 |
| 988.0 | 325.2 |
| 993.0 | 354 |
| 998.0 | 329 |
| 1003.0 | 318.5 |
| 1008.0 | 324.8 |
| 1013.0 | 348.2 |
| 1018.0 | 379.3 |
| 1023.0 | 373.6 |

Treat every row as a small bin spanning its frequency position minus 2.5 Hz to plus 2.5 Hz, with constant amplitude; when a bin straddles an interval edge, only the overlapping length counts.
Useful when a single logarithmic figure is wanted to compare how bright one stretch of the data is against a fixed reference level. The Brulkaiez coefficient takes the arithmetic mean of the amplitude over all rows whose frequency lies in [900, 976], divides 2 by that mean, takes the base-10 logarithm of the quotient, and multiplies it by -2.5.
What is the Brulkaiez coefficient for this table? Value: 5.59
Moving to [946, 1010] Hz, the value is 5.58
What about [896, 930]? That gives 5.56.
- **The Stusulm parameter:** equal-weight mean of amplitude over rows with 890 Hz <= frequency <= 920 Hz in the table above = 329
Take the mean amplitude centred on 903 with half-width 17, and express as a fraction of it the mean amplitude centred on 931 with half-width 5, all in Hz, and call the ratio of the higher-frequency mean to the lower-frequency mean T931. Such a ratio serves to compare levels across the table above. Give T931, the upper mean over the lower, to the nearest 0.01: 1.05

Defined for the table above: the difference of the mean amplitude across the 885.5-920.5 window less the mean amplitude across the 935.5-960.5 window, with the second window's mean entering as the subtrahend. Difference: -20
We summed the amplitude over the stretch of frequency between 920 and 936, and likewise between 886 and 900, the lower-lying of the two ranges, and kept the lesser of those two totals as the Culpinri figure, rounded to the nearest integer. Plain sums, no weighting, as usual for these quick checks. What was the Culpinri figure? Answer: 965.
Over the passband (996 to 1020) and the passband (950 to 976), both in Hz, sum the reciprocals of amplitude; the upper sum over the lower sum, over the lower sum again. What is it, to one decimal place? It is 73.5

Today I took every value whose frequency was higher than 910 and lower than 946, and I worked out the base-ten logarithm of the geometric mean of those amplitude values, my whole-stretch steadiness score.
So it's 2.53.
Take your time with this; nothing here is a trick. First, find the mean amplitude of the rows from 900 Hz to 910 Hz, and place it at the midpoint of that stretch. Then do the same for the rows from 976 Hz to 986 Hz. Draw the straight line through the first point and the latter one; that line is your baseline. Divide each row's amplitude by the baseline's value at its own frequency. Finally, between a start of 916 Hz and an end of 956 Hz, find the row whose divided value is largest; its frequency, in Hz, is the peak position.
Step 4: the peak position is 928.0 Hz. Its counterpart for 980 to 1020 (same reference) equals 1018.0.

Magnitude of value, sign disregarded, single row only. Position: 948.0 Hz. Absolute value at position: 355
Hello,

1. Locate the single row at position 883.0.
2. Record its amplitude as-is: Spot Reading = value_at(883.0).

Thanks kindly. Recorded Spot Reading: 333.8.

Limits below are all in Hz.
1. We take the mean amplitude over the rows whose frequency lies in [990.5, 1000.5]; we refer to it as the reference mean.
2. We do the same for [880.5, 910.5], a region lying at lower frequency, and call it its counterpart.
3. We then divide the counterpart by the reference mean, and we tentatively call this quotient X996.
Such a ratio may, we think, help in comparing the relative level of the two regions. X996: 0.94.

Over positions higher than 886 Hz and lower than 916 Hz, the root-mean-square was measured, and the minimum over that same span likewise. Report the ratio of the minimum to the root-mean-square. 0.947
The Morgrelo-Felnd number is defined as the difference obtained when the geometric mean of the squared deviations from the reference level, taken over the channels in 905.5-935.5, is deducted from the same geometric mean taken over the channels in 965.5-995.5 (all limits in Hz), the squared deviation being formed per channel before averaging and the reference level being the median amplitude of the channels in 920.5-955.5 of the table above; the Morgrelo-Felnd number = 73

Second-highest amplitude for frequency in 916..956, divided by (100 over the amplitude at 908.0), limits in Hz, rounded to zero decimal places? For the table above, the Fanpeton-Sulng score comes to 1157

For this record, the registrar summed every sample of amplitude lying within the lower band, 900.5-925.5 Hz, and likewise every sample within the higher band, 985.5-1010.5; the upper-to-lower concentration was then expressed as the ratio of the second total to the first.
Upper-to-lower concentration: 0.99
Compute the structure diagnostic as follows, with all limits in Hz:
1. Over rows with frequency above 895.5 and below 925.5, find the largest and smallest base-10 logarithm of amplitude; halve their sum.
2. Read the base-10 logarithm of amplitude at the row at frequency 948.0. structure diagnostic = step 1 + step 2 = 5.07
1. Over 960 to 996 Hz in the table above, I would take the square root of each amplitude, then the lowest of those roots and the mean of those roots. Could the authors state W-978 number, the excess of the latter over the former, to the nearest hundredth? 0.69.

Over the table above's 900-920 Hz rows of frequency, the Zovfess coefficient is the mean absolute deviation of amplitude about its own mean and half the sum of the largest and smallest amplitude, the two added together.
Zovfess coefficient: 347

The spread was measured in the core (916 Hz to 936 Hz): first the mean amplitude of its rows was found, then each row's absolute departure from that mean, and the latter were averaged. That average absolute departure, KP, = 6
